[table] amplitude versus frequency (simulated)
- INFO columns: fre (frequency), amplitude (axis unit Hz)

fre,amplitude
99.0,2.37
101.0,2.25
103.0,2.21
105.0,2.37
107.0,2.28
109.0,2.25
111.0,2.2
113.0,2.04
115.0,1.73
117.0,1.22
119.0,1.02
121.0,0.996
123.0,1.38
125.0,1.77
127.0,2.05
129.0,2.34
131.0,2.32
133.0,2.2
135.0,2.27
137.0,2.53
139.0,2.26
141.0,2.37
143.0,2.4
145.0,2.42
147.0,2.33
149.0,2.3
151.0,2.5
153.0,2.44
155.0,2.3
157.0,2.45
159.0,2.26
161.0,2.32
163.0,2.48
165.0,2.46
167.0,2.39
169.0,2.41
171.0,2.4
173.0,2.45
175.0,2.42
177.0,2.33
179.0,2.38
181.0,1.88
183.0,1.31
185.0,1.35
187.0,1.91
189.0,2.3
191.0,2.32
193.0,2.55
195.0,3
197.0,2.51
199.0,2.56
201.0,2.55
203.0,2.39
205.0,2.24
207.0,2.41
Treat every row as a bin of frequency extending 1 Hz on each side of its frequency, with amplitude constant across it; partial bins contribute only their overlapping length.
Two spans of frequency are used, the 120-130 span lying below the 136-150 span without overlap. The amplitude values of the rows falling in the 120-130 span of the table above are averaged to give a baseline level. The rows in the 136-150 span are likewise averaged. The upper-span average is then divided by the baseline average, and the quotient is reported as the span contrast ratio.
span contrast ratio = 1.39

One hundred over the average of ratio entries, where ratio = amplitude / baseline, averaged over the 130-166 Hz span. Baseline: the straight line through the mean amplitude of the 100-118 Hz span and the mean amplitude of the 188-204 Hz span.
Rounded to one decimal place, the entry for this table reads 95.8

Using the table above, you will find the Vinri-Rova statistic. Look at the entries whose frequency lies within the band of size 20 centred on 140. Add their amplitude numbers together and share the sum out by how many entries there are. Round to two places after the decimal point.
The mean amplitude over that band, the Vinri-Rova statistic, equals 2.34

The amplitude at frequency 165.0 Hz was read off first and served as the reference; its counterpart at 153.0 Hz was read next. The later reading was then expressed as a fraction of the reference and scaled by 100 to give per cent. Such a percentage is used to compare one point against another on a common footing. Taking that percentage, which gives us 99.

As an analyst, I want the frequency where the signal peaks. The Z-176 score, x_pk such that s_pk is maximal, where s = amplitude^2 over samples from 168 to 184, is 173.0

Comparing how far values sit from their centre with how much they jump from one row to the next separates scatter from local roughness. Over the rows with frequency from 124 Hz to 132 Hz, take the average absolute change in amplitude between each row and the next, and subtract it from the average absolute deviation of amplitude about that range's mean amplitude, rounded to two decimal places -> 0.01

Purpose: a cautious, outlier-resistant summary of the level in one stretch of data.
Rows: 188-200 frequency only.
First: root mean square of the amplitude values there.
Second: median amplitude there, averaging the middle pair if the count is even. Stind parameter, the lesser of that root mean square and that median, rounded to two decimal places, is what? 2.53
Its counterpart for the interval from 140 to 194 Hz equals 2.30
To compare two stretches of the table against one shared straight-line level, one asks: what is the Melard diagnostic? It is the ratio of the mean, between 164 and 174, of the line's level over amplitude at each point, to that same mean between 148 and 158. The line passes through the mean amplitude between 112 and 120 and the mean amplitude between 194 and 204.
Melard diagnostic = 1.09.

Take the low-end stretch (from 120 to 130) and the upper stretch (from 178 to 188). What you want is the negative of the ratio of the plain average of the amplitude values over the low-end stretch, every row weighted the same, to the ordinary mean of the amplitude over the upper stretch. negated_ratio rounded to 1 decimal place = -1.0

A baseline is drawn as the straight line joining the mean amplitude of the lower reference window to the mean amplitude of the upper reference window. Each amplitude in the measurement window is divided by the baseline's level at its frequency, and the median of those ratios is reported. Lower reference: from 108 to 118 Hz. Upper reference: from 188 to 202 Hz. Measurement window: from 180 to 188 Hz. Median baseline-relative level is 0.66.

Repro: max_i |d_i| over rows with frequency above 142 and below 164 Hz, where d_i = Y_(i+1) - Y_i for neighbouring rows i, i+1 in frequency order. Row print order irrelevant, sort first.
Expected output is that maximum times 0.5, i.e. 0.10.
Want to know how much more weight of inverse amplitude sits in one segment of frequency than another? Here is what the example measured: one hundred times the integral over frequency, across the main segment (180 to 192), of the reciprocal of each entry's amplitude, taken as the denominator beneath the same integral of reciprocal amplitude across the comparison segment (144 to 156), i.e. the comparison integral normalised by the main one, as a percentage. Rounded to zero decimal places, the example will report 74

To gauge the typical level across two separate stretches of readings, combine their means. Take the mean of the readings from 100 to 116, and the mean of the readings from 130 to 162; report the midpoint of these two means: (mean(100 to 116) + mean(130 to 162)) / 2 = 2.26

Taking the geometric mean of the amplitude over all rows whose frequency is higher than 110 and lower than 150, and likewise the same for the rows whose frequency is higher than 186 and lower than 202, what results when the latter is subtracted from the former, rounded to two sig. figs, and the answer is -0.51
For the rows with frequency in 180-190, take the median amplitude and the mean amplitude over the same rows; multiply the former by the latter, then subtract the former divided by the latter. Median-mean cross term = 2.2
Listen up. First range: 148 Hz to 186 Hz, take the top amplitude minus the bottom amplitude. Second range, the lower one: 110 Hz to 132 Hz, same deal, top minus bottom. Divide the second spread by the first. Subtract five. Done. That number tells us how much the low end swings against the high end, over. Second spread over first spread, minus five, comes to -3.9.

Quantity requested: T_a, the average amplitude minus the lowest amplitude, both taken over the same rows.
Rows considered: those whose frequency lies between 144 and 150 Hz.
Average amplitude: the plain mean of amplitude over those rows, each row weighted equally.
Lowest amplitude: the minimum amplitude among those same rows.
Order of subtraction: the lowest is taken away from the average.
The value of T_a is 0.050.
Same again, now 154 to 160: 0.077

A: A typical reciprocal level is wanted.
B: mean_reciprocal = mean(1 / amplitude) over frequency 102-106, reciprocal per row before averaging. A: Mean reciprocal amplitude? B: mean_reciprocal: 0.44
